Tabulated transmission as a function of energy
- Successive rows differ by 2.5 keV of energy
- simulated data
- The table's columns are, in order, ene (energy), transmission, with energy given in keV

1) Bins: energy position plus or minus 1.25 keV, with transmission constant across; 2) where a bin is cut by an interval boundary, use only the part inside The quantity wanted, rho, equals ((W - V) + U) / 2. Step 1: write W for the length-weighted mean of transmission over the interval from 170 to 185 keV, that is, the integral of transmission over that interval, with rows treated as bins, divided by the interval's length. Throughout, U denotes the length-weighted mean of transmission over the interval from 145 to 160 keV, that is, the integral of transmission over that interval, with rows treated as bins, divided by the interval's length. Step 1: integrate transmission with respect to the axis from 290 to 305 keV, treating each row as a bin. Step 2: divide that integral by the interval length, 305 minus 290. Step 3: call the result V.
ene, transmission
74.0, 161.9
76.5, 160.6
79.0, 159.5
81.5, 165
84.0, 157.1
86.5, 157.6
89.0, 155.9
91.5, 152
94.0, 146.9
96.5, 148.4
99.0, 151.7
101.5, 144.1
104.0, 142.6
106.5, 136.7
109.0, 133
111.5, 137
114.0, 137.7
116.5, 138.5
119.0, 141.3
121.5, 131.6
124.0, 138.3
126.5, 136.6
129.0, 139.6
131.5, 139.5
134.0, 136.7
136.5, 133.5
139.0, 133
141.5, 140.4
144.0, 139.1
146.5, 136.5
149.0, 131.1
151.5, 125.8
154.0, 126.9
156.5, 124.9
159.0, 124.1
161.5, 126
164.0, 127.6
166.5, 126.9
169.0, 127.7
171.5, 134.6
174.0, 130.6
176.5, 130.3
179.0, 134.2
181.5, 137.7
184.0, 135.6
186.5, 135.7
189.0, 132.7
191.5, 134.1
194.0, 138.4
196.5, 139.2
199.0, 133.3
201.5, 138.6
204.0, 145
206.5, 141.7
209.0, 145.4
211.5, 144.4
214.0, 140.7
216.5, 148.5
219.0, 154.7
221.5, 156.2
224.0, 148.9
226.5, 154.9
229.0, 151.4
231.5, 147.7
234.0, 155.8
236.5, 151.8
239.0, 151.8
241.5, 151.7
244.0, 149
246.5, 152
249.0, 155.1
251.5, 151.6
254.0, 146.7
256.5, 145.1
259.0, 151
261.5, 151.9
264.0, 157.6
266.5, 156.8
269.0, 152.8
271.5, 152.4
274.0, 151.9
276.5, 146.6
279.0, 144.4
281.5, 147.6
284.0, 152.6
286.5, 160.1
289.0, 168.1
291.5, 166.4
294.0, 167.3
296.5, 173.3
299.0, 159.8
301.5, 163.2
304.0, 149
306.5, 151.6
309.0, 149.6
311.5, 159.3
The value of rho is 49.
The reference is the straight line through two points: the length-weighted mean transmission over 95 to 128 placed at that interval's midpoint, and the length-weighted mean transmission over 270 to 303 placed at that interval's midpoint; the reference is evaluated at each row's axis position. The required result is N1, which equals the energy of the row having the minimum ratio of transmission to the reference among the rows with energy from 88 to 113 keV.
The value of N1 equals 109.0 keV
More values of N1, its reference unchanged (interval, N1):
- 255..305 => 279.0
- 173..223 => 176.5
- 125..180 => 159.0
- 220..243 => 231.5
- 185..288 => 199.0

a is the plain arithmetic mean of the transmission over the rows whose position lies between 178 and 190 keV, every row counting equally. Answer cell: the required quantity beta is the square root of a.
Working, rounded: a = 135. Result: 11.6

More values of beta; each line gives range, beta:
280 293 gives 12.6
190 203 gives 11.7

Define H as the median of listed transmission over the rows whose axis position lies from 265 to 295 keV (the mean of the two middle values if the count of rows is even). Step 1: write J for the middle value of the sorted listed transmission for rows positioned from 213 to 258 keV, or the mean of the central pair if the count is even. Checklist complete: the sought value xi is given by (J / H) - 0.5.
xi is 0.49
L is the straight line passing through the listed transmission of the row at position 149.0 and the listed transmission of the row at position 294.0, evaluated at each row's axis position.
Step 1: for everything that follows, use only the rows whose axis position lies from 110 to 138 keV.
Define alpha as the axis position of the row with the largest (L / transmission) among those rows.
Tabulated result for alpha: 136.5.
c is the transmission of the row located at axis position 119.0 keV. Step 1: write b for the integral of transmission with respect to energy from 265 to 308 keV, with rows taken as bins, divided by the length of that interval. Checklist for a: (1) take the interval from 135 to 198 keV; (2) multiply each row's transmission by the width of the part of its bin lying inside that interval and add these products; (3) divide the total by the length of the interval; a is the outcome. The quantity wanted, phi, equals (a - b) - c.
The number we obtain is -166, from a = 132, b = 157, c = 141.3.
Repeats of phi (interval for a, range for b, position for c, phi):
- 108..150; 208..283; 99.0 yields -166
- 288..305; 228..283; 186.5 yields -123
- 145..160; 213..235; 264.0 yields -180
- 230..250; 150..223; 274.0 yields -136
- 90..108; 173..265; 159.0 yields -123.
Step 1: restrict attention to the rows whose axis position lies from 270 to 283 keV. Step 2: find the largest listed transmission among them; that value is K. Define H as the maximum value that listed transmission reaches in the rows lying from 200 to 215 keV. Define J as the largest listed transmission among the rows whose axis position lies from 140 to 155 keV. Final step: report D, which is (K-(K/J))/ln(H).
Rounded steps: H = 145.4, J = 140.4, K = 152.4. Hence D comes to 30.4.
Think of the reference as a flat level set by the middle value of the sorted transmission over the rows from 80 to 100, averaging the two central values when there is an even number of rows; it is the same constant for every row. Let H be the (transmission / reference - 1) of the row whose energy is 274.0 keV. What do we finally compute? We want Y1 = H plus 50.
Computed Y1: 49.99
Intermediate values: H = -0.013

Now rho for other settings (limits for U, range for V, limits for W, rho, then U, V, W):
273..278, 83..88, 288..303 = 79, 149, 157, 166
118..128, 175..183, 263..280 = 77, 137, 134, 152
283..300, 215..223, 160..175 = 70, 164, 153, 129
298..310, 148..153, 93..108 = 86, 155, 128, 145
